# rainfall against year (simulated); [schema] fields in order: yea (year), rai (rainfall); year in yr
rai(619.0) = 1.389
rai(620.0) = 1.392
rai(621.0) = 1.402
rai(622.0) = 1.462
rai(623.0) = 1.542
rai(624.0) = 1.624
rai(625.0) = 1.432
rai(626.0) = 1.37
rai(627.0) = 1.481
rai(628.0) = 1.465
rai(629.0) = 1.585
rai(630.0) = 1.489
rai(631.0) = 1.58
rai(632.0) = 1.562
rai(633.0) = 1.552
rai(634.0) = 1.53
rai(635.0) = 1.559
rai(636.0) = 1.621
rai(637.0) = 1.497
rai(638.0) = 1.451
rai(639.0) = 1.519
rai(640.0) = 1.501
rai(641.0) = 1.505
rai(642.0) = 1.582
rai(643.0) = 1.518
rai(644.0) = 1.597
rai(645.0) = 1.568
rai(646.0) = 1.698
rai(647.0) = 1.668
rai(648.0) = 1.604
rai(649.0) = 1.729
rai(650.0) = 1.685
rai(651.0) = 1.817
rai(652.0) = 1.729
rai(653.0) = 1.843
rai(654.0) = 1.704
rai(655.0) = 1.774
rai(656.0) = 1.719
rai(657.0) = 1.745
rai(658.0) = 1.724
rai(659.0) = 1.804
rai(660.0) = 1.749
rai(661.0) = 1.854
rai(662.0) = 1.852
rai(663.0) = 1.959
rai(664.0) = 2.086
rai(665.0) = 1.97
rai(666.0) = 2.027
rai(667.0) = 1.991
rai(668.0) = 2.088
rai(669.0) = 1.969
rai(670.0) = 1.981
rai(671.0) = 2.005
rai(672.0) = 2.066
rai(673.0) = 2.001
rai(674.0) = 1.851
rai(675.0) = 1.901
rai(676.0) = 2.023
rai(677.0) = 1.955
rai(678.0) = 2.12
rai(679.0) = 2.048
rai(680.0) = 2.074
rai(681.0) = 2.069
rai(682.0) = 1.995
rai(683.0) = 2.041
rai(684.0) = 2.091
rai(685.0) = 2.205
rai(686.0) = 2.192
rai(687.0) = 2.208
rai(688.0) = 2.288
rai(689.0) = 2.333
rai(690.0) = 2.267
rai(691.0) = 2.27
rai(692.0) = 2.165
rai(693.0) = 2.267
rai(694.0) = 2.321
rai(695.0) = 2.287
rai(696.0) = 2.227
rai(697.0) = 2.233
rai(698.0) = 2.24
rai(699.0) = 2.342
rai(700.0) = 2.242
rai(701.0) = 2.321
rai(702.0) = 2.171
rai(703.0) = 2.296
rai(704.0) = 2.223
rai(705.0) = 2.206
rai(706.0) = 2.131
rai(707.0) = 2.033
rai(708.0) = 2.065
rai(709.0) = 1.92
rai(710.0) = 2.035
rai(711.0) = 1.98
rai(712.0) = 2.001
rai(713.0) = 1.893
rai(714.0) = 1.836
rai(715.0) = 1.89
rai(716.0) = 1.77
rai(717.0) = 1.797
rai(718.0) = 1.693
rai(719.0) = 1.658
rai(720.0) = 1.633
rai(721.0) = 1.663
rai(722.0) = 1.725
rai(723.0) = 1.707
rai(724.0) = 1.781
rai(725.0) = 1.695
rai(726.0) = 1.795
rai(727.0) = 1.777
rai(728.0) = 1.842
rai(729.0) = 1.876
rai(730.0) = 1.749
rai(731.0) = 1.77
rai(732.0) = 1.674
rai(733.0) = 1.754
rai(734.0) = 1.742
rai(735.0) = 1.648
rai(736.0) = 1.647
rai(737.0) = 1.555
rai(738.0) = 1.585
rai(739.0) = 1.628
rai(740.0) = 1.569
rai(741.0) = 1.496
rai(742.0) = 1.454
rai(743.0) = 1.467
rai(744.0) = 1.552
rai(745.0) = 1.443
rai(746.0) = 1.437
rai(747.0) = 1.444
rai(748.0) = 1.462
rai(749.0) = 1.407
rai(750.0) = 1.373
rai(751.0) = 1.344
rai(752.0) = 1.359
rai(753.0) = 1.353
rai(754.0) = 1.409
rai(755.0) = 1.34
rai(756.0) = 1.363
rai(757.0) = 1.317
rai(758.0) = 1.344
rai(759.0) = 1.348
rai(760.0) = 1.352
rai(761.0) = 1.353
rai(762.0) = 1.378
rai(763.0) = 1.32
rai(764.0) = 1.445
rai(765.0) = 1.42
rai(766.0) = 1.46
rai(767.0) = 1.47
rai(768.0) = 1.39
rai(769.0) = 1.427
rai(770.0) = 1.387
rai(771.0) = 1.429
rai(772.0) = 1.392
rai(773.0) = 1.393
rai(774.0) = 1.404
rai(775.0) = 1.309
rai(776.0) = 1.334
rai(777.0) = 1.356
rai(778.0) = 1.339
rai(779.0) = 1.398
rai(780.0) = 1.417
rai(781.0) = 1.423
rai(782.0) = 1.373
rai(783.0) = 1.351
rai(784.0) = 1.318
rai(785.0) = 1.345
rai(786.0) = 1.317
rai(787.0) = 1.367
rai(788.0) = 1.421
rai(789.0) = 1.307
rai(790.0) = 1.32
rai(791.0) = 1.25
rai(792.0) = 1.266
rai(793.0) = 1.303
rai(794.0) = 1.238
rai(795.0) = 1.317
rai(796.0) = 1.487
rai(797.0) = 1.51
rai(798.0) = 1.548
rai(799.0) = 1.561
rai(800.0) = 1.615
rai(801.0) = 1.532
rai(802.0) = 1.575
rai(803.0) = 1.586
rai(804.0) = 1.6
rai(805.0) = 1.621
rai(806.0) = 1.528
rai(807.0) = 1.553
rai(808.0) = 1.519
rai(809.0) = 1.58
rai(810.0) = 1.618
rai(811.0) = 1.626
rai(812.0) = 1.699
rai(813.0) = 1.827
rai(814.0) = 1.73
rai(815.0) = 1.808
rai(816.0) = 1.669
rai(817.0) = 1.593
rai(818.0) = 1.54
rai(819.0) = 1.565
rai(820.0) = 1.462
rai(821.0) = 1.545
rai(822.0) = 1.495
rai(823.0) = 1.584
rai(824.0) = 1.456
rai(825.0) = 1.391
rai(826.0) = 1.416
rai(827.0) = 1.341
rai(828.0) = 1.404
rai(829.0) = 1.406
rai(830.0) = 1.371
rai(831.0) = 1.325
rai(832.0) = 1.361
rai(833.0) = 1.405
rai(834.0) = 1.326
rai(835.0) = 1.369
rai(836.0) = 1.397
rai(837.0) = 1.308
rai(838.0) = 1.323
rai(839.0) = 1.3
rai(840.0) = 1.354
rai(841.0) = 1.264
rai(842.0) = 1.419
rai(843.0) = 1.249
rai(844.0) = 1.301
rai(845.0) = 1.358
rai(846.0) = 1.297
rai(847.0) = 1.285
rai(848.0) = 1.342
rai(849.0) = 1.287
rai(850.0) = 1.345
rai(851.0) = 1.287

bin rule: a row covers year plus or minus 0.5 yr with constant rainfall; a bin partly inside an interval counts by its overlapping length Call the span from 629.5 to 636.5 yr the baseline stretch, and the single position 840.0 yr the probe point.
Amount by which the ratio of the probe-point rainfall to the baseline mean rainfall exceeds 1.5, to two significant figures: -0.63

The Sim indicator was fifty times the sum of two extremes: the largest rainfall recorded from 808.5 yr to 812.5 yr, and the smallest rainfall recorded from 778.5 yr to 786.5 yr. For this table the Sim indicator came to 151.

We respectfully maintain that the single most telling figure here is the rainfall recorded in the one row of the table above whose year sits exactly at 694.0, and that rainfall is 2.321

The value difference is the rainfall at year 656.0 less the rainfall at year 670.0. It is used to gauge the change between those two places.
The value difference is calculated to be -0.3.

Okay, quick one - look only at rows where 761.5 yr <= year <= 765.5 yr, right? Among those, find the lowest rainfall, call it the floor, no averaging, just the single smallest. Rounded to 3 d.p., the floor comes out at 1.320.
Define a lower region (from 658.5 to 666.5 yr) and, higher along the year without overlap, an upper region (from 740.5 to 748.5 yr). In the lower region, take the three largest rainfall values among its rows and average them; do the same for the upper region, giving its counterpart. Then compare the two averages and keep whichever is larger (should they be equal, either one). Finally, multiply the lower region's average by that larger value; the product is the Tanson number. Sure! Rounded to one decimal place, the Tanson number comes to 4.1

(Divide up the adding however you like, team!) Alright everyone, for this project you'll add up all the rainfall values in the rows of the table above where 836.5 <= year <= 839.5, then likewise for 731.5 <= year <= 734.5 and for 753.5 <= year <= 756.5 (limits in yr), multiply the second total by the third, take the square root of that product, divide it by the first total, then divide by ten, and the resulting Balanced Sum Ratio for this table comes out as 0.117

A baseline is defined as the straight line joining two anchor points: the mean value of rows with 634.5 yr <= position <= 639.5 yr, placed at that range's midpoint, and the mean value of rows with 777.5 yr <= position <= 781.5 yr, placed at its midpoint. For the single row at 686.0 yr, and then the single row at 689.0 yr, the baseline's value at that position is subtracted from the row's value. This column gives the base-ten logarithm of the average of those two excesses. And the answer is -0.11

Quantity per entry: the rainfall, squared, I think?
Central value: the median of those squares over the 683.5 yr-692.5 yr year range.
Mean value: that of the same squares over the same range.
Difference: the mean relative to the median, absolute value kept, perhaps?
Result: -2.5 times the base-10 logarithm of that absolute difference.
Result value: 2.8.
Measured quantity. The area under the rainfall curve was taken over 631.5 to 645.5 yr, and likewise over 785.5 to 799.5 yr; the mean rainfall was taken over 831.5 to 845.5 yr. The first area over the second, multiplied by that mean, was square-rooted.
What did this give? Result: 1.23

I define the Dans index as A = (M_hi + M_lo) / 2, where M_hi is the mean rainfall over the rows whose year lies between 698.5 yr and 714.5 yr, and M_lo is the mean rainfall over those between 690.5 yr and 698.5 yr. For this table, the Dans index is 2.2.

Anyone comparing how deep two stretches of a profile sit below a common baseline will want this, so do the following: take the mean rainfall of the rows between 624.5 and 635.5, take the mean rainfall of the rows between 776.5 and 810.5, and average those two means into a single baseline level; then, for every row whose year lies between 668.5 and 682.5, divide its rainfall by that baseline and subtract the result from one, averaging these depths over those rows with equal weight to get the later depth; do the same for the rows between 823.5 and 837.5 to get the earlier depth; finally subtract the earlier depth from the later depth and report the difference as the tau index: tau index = -0.43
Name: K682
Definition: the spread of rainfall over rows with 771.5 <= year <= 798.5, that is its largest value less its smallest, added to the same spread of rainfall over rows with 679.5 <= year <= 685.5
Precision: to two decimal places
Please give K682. 0.52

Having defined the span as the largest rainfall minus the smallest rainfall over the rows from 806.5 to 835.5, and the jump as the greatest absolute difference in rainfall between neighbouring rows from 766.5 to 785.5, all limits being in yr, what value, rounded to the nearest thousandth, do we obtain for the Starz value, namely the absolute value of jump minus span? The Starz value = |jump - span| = 0.407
